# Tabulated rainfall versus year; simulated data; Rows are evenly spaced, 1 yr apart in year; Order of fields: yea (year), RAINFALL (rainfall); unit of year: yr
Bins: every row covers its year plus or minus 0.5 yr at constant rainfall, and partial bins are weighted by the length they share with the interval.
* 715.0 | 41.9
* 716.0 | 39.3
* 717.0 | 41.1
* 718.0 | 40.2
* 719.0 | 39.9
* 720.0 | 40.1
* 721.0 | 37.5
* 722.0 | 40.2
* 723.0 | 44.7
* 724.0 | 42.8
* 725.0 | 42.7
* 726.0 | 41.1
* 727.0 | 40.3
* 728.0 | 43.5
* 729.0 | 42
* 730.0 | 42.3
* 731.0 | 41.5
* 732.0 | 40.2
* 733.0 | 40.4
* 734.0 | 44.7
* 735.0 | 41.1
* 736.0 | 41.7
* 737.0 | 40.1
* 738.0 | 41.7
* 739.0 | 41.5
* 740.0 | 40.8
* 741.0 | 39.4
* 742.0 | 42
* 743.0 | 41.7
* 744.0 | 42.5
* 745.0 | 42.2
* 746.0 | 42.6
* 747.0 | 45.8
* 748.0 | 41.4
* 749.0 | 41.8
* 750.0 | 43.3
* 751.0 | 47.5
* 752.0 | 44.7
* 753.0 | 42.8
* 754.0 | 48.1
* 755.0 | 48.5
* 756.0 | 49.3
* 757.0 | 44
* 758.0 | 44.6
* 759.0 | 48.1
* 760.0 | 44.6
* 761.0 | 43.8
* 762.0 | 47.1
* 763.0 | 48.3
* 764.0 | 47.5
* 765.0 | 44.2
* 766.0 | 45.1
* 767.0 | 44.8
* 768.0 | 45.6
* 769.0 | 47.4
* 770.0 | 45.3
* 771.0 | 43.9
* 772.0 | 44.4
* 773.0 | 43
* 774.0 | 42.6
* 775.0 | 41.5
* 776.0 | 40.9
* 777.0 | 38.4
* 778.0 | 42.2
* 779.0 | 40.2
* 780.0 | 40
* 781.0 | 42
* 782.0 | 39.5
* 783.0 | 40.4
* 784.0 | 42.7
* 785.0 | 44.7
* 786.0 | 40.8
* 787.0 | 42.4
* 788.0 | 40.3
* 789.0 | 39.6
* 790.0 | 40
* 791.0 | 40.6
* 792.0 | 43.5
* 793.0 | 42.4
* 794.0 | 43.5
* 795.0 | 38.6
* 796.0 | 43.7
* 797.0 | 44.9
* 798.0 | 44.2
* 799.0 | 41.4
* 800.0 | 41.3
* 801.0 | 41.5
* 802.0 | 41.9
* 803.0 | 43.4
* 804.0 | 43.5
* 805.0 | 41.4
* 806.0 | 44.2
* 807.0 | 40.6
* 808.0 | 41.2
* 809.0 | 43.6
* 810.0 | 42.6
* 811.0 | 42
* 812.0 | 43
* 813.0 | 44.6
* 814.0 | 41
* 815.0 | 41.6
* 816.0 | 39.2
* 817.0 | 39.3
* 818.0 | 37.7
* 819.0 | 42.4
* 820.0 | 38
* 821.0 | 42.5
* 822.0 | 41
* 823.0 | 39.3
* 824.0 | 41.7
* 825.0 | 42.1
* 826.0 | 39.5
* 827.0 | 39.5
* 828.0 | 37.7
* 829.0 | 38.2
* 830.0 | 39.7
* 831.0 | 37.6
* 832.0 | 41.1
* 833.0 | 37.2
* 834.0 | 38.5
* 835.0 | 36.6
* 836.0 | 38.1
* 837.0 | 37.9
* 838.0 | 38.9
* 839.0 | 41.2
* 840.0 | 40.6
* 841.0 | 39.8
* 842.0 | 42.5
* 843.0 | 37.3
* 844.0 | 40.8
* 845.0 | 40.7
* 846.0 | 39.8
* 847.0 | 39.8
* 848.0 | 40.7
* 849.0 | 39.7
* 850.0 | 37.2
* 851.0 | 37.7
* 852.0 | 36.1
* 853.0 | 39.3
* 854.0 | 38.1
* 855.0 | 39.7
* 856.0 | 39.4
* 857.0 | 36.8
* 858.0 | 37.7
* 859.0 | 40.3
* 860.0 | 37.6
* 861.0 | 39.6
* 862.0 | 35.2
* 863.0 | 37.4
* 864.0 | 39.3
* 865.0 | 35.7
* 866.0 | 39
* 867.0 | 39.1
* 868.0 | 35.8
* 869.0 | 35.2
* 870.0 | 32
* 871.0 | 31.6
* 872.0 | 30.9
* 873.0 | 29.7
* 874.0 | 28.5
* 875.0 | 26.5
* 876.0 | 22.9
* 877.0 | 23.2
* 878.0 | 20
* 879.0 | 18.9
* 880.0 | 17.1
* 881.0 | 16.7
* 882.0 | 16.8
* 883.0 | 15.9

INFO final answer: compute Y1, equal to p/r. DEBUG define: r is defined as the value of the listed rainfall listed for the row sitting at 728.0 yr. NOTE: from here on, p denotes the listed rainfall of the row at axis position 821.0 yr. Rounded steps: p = 42.5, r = 43.5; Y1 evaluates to 0.98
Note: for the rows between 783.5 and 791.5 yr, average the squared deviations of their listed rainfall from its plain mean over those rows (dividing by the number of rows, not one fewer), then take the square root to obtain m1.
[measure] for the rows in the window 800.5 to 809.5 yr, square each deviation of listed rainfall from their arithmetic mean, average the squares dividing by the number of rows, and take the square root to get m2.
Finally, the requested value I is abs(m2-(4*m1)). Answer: 5.2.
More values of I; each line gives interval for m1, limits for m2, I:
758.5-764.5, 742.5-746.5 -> 6.6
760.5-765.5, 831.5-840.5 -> 5.7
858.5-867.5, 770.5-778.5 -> 4.9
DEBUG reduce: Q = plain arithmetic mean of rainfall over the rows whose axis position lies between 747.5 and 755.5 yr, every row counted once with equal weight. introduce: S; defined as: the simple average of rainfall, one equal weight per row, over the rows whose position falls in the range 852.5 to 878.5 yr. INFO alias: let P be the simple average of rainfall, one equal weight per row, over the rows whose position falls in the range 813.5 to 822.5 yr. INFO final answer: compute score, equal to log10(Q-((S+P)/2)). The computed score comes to 0.9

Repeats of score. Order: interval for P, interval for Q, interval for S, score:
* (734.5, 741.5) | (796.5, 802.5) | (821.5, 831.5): 0.4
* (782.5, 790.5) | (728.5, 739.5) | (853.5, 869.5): 0.3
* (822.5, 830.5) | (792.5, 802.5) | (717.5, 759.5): 0.1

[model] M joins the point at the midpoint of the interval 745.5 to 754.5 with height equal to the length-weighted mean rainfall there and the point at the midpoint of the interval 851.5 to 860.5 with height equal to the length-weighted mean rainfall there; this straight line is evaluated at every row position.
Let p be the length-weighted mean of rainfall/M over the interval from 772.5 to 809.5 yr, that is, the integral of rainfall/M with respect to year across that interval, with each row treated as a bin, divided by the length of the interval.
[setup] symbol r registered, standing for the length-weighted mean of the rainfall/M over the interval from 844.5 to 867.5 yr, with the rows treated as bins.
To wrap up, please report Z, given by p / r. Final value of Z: 0.99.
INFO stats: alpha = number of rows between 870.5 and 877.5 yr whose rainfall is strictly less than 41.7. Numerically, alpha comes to 7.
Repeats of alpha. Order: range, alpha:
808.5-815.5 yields 2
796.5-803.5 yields 3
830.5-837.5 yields 7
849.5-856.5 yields 7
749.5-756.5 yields 0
